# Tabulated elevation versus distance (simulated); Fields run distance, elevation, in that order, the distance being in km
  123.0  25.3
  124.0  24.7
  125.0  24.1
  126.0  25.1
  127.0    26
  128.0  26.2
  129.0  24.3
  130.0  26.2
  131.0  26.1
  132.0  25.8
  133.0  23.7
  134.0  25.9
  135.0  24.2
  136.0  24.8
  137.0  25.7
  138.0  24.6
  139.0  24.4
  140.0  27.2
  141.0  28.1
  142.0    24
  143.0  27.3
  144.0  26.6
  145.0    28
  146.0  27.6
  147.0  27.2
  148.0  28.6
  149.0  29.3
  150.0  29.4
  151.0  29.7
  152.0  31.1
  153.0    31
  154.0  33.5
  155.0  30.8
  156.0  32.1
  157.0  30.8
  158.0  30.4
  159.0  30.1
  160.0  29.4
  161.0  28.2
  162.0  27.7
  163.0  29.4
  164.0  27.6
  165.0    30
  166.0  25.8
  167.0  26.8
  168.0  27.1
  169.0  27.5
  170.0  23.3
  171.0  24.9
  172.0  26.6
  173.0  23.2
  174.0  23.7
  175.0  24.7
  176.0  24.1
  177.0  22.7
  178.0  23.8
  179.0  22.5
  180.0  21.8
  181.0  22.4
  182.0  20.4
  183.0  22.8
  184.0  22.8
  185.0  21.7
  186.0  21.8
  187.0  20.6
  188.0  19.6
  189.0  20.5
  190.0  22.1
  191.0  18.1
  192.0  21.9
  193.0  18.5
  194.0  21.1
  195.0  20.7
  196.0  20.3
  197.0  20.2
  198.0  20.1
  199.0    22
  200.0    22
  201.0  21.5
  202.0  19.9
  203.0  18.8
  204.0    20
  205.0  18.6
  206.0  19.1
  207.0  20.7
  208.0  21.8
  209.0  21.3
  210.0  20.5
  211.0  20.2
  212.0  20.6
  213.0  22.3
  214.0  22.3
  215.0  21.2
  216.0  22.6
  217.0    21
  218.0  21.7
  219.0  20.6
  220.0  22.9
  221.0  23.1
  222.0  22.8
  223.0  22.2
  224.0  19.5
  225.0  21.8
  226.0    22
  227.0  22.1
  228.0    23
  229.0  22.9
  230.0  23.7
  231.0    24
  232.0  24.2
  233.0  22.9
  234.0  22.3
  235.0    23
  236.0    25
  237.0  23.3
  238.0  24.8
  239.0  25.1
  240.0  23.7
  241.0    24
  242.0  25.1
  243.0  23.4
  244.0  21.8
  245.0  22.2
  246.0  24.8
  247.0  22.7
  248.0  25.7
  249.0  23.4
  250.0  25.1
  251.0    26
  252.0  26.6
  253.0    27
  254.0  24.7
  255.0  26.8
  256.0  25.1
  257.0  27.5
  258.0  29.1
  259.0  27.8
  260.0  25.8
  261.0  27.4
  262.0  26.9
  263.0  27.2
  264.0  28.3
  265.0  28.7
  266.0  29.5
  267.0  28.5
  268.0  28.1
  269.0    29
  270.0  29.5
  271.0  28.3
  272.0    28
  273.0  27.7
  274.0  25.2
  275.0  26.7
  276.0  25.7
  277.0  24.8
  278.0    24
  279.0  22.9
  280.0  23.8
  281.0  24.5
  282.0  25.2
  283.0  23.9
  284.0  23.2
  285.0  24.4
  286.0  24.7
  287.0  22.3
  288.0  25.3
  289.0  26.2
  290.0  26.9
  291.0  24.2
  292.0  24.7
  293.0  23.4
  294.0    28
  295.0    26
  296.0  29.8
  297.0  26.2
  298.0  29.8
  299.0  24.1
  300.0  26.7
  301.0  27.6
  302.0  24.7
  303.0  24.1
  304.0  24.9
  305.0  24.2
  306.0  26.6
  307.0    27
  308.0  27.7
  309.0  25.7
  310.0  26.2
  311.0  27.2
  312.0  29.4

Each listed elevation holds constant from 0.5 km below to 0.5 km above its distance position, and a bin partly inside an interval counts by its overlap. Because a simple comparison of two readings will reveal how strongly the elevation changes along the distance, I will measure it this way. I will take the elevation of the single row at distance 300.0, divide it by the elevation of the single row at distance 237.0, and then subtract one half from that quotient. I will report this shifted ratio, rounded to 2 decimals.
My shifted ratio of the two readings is 0.65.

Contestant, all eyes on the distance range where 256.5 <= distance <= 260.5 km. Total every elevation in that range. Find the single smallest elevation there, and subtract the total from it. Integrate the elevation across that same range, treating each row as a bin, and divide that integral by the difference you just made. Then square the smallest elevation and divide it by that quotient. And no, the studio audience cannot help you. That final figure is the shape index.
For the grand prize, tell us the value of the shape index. -510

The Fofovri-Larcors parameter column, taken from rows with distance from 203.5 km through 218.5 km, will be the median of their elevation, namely 21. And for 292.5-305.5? 26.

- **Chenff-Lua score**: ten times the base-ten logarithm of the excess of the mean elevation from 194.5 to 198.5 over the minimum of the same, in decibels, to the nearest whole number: -6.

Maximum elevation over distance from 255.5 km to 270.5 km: 29.5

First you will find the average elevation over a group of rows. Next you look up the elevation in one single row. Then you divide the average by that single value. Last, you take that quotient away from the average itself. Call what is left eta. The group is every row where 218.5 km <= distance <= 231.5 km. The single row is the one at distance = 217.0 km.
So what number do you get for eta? 21.3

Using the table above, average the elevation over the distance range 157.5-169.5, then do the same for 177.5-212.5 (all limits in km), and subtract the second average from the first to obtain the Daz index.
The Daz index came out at 7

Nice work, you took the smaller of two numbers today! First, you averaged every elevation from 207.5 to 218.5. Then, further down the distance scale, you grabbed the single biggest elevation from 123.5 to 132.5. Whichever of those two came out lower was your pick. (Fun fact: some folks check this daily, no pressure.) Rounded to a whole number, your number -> 21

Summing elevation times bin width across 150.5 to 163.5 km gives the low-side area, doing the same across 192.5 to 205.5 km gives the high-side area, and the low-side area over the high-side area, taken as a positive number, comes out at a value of 1.49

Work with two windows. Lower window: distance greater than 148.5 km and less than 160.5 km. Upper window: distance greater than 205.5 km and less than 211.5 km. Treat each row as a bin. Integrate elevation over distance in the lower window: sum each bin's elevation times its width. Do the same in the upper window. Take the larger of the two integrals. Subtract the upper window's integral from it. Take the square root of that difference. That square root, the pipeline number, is 16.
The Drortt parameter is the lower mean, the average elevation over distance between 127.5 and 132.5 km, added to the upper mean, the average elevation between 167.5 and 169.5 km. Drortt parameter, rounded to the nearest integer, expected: 53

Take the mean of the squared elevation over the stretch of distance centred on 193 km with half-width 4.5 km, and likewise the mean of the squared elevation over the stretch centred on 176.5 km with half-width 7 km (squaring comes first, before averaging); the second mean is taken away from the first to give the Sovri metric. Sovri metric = -130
